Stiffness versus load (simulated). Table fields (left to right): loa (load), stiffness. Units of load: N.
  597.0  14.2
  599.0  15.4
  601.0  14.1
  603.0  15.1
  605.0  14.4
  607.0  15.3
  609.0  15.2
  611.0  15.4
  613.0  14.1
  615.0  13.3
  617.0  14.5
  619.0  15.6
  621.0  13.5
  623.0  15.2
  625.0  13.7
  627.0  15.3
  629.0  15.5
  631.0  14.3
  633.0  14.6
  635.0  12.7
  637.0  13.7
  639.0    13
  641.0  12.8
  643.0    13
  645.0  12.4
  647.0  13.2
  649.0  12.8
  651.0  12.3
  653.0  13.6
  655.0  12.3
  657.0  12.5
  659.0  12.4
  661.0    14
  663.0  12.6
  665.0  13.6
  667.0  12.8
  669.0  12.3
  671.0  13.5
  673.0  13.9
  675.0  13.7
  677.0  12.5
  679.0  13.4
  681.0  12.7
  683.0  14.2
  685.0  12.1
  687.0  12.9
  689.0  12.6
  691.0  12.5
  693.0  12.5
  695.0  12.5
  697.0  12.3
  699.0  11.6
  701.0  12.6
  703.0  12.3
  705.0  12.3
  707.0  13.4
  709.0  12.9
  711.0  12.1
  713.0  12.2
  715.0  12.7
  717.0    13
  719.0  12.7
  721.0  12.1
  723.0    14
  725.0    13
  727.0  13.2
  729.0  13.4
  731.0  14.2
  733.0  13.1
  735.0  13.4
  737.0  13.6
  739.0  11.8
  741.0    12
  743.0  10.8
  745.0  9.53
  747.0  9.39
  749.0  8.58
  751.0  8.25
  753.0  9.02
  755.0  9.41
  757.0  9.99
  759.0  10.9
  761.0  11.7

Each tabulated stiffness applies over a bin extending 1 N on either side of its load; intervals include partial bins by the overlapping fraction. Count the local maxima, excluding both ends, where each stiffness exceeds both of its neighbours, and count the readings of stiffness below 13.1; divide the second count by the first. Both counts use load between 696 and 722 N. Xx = 4.0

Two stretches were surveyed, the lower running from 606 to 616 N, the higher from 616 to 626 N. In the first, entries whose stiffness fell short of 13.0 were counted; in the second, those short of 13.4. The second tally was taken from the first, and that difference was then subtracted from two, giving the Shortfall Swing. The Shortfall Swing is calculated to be 2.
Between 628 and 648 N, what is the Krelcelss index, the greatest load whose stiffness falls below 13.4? 647.0 N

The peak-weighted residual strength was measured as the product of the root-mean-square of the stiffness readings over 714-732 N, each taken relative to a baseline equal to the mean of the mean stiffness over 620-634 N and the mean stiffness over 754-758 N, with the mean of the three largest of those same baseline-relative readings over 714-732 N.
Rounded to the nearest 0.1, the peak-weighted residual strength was 2.0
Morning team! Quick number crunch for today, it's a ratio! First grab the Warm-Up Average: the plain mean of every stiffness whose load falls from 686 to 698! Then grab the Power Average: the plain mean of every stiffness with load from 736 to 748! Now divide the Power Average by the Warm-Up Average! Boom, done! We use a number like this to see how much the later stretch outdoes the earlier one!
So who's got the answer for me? 0.891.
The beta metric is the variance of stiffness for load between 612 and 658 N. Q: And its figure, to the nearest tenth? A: 1.1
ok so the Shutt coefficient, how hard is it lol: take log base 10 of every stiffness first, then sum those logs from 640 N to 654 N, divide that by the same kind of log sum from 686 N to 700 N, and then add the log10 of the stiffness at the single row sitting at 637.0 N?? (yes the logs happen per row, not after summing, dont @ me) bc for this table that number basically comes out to 2.15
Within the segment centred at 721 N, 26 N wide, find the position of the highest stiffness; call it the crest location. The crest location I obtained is 731.0 N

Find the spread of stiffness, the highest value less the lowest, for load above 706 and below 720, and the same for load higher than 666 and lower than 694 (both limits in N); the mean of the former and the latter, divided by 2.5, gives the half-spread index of 0.68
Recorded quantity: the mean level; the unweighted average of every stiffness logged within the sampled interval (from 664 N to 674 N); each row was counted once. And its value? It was 13.2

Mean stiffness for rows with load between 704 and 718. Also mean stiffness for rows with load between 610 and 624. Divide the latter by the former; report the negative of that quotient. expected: -1.15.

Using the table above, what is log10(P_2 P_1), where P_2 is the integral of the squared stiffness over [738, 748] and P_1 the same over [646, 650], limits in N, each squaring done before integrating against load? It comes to 5.9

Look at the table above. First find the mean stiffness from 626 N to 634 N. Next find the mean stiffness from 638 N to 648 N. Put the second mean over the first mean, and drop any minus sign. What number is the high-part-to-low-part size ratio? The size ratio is 0.86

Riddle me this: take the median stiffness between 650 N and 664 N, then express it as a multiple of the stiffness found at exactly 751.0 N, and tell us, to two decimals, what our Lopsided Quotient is 1.52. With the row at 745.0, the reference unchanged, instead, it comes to 1.31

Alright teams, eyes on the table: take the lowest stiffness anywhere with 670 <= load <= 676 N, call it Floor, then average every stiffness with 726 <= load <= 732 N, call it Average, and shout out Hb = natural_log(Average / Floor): 0.01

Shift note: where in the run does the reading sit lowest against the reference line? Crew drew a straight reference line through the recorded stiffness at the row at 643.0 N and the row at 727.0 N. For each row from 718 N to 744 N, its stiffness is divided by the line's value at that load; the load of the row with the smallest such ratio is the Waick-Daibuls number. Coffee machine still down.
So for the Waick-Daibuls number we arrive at 743.0 N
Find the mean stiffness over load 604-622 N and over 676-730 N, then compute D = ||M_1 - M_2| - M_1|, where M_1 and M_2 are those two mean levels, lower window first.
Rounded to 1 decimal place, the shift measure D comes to 12.7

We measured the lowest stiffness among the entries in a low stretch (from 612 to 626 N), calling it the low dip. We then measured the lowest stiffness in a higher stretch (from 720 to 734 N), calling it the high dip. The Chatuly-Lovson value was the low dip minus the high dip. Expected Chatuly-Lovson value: 1.2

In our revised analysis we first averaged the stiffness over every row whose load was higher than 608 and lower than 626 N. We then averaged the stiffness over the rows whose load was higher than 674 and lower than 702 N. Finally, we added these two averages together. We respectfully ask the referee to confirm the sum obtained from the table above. 27.2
